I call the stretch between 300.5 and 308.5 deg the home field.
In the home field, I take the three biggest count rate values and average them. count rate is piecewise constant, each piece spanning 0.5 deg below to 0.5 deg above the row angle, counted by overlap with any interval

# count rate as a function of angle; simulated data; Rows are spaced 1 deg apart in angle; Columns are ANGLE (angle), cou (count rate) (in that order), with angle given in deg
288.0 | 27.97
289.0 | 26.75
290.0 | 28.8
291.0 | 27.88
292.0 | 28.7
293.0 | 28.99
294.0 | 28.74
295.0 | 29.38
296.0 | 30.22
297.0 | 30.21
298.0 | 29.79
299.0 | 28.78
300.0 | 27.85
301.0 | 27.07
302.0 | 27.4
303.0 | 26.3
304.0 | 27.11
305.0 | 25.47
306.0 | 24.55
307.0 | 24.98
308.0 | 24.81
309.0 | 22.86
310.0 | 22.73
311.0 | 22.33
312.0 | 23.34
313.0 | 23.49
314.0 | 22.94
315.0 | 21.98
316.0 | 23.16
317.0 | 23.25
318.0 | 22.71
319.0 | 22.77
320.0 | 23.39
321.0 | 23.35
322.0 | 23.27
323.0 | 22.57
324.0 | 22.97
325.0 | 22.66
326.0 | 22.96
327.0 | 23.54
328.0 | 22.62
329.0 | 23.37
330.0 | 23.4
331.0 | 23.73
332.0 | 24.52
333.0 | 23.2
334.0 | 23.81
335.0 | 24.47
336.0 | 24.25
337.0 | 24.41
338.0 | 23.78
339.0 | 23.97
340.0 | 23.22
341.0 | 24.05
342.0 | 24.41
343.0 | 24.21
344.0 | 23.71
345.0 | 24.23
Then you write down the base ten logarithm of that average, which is 1.43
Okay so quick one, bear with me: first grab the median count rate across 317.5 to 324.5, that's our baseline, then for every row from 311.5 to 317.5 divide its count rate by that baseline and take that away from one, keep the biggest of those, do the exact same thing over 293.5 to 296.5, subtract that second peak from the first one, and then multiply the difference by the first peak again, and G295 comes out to 0.013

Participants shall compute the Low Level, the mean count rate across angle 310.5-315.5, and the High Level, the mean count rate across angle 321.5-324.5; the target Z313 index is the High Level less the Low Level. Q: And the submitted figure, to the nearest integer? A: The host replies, 0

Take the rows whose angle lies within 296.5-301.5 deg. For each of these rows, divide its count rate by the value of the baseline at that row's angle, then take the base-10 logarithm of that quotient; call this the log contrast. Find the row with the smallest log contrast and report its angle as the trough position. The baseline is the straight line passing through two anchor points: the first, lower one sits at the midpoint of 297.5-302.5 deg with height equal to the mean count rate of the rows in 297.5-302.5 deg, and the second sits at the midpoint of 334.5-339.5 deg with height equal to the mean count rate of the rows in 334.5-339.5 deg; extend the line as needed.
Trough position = 301.0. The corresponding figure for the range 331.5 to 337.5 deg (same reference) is 333.0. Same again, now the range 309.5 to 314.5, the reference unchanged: 311.0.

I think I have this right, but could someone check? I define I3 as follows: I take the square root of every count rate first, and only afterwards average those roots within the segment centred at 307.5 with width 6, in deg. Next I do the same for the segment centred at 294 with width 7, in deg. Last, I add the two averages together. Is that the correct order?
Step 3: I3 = 10.3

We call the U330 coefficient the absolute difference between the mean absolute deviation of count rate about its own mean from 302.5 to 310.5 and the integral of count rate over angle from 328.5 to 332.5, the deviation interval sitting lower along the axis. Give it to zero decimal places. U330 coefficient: 94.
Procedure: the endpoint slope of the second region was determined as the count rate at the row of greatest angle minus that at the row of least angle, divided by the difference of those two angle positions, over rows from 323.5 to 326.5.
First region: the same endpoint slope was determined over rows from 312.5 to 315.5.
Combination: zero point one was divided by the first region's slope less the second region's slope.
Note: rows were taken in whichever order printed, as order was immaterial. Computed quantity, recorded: -0.13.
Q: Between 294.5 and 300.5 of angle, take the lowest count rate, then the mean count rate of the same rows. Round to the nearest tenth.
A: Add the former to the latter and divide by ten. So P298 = 5.7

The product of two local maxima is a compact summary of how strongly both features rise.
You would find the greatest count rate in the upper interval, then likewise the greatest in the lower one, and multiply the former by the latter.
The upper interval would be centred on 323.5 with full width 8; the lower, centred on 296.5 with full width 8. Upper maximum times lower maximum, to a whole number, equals 711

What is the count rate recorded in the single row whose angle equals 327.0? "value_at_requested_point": 23.54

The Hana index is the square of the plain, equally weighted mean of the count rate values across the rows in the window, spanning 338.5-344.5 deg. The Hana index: 573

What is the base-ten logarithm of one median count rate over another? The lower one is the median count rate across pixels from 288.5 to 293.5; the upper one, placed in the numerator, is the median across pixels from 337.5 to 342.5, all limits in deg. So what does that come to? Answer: -0.078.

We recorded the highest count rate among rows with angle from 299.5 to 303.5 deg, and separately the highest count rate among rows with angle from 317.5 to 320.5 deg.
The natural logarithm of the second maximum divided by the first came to -0.17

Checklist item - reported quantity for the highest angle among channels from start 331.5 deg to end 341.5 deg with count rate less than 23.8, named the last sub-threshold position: 340.0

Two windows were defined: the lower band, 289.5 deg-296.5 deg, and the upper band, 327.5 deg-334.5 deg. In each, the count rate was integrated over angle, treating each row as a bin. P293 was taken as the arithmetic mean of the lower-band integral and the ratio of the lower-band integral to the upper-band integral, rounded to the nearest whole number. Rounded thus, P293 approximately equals 102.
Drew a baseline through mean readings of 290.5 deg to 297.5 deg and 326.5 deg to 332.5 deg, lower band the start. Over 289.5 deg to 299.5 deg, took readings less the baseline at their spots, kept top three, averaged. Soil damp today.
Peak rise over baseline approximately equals 1.4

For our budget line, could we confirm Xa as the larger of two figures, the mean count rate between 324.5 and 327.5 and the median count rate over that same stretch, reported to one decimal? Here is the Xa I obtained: 23.1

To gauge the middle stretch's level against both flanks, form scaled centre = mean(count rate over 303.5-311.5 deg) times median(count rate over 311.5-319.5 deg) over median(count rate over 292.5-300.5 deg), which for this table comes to 19.2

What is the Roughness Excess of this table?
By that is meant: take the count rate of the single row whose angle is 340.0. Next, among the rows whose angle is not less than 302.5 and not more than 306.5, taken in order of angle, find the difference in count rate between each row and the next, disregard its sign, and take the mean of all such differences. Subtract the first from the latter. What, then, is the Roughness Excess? -22.1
